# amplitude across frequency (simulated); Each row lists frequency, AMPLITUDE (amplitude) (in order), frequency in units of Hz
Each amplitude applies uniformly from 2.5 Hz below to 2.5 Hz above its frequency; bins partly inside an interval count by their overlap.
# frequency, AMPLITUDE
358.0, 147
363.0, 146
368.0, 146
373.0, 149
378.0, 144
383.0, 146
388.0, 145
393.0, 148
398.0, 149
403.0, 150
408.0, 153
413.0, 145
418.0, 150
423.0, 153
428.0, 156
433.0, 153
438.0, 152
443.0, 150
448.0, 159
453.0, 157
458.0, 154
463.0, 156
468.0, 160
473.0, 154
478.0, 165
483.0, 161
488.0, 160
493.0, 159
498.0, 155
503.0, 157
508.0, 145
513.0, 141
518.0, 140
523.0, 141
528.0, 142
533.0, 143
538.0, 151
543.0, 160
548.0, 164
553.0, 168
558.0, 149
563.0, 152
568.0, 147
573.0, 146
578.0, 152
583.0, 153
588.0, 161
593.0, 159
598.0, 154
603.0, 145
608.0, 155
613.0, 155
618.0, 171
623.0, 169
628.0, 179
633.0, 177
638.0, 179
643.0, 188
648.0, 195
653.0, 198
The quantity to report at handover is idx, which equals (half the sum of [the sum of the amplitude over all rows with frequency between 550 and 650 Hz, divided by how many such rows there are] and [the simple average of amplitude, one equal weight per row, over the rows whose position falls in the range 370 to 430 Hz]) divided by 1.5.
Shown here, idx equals 104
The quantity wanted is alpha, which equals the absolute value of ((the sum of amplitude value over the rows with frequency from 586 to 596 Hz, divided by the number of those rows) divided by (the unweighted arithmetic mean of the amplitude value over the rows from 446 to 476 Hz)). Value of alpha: 1.02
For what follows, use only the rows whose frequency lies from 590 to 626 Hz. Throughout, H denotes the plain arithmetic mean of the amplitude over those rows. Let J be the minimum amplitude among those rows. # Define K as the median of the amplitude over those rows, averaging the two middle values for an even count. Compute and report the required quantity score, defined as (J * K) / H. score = 142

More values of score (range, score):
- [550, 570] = 144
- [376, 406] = 144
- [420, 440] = 152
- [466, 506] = 155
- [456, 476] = 153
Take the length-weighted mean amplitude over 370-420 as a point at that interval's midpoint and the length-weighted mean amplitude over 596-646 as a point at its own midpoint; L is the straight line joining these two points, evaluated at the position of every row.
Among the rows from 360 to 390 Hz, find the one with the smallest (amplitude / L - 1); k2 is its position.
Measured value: 378.0 Hz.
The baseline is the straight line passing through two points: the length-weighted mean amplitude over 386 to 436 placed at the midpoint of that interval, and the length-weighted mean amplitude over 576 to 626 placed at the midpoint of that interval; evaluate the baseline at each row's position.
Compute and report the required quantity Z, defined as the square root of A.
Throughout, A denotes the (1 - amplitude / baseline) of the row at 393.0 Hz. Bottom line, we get 0.10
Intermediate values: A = 0.010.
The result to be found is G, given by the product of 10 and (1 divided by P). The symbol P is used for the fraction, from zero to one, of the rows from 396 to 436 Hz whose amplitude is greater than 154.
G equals 80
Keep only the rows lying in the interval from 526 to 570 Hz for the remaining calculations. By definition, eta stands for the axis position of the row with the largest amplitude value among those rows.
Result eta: 553.0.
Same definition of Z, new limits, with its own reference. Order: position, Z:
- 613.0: 0.14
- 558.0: 0.21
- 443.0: 0.10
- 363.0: 0.13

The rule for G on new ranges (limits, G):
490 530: 27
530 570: 27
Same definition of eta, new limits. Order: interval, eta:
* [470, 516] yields 478.0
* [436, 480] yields 478.0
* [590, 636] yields 628.0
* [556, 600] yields 588.0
